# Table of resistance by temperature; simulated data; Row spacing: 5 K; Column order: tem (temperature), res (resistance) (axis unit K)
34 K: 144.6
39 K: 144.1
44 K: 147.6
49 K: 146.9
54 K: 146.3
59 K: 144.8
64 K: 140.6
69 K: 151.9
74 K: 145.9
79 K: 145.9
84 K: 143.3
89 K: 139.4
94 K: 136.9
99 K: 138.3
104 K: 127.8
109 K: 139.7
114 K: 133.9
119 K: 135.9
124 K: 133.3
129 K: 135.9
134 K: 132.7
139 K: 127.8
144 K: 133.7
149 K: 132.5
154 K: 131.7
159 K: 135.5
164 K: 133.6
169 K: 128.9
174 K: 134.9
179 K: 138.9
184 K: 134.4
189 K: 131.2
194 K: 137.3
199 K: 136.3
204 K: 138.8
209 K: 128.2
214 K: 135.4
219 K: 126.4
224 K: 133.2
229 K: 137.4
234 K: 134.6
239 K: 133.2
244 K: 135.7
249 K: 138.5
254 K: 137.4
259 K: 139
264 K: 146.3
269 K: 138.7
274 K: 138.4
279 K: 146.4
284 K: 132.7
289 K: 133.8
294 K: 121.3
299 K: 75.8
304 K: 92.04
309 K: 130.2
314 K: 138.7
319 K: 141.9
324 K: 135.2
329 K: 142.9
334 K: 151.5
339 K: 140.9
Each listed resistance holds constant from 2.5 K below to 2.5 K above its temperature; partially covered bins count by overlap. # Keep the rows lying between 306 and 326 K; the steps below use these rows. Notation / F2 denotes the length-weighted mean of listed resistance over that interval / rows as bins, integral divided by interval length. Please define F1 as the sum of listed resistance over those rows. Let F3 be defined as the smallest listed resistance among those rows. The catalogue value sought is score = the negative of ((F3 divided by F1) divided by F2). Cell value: -0.0018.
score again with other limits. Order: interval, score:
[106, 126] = -0.0018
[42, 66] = -0.0013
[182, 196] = -0.0024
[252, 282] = -0.0012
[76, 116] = -0.0008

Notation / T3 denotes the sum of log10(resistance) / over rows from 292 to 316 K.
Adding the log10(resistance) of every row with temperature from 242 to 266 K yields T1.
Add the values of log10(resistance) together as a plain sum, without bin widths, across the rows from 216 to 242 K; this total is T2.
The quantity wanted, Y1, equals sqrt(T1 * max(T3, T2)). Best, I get 10.7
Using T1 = 10.7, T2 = 10.6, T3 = 10.2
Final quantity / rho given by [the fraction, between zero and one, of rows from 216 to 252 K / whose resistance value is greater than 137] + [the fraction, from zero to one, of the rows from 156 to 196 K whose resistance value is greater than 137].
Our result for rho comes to 0.5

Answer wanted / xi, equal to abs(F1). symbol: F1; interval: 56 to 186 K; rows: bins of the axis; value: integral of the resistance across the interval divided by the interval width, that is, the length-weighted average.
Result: 137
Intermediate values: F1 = 137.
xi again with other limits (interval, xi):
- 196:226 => 133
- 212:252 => 134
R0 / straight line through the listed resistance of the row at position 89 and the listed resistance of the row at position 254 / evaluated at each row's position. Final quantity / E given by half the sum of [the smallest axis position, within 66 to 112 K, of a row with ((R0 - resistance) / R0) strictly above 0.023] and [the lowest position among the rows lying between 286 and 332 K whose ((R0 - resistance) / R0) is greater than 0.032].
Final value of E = 199.0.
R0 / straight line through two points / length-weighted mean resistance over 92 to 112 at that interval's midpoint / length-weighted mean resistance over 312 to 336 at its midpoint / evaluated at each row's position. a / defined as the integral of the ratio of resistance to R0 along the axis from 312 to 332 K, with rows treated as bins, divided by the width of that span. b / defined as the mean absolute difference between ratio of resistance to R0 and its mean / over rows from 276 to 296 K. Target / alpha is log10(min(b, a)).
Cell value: -1.33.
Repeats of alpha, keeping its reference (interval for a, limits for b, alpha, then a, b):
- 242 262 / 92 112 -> -1.53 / 0.99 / 0.029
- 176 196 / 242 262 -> -2.13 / 0.98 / 0.007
